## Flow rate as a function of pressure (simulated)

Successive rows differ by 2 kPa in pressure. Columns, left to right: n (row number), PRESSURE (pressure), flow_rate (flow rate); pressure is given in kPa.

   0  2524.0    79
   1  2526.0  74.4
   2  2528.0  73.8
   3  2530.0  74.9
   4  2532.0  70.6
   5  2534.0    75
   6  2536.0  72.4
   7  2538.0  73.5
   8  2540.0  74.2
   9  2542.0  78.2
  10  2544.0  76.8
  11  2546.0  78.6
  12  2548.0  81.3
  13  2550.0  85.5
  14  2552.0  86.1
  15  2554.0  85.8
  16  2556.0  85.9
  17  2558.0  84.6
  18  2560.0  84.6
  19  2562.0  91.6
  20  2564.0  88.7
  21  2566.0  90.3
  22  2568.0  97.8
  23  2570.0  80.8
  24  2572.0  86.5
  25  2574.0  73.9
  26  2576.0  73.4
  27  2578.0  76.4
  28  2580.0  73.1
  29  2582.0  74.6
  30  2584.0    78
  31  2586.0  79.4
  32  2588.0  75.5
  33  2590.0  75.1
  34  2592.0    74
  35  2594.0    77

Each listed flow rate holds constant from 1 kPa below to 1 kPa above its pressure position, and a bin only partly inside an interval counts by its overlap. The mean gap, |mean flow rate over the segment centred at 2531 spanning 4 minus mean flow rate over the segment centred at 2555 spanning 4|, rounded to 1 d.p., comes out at 13.1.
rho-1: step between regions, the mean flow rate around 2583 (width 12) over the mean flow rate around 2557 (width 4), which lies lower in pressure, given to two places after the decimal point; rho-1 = 0.89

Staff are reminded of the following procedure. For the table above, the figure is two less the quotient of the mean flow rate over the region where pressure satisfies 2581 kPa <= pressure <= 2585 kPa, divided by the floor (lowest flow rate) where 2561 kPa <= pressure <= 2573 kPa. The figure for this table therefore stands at 1.06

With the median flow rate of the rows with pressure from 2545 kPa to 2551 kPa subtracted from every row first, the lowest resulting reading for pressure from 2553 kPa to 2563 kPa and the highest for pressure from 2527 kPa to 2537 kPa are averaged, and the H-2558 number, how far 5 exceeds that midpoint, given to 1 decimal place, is 6.5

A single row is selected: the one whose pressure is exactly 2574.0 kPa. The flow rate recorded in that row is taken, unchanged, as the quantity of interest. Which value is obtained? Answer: 73.9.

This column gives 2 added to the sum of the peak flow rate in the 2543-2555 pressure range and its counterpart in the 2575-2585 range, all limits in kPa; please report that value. 166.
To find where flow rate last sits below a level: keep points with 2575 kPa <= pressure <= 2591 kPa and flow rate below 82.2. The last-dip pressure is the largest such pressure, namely 2590.0 kPa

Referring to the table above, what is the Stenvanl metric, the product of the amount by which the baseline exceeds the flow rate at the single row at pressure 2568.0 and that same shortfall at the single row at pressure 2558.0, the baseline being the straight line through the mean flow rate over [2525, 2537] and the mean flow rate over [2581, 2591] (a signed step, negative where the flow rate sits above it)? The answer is 214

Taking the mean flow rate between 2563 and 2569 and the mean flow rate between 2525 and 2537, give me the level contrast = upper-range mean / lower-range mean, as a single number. 1.26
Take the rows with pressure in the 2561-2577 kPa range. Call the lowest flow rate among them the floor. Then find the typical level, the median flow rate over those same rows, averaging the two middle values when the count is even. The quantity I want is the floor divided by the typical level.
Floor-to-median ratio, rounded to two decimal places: 0.84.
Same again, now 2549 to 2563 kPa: 0.99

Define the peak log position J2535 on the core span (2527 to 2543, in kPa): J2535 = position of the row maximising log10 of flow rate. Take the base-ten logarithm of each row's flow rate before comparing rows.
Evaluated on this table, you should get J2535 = 2542.0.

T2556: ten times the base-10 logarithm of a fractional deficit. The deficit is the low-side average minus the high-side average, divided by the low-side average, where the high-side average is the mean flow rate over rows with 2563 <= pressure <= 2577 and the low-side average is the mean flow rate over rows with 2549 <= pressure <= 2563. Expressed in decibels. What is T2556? -16.8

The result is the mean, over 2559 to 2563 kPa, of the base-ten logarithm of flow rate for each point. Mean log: 1.94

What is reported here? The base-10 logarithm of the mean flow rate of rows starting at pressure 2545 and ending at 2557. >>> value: 1.92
